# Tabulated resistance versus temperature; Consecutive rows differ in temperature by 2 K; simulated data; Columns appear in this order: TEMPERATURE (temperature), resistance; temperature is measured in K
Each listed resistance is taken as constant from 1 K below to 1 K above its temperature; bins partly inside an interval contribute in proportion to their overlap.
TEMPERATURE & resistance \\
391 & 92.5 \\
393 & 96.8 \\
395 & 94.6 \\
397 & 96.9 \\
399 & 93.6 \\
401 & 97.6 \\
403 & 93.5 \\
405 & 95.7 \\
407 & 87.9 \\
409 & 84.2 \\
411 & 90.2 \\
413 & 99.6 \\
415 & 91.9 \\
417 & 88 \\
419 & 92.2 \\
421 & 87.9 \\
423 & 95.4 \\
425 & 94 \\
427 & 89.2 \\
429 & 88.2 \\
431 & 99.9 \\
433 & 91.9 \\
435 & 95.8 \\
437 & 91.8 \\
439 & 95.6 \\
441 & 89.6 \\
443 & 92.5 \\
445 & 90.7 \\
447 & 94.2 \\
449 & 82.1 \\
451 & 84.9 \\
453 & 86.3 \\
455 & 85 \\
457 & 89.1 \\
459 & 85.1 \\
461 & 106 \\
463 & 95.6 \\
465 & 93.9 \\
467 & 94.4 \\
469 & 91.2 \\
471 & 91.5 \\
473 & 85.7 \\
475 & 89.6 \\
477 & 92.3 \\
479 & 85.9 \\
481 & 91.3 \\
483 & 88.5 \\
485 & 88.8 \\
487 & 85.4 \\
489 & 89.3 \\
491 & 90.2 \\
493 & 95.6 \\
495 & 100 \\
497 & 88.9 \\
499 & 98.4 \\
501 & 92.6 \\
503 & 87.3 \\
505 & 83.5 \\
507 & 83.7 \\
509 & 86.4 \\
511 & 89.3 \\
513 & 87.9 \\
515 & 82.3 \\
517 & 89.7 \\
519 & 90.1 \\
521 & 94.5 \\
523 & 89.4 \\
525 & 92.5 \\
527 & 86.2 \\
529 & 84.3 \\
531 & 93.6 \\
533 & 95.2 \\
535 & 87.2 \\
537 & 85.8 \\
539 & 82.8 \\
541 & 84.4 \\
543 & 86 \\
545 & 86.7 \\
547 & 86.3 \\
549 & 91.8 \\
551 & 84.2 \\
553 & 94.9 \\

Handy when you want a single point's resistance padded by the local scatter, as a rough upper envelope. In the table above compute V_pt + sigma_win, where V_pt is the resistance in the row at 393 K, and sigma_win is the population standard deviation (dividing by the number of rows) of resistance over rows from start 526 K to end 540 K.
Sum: 101.2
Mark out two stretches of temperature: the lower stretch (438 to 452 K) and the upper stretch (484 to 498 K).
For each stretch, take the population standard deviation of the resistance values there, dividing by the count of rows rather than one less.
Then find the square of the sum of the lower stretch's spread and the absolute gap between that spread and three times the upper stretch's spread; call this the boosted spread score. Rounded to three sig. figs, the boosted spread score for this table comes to 188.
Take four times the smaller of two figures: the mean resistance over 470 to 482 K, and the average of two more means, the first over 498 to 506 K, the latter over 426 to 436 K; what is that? 358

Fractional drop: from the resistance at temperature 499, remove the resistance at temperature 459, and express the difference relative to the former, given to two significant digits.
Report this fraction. 0.14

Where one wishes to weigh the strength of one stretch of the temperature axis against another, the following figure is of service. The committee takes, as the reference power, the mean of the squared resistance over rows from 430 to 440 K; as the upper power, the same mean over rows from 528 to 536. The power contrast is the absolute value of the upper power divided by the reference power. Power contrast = 0.90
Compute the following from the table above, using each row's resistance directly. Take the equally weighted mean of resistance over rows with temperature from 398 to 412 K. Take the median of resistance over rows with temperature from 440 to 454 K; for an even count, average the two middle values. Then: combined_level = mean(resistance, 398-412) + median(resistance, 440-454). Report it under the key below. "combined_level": 181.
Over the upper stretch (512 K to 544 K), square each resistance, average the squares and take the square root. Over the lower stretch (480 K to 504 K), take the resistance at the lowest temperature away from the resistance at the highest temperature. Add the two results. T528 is 84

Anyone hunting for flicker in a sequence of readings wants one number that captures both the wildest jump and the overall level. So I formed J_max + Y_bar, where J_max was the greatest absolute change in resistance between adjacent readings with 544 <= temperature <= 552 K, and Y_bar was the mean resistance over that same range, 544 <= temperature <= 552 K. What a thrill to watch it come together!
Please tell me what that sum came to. 95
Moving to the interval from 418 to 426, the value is 100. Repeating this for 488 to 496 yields 99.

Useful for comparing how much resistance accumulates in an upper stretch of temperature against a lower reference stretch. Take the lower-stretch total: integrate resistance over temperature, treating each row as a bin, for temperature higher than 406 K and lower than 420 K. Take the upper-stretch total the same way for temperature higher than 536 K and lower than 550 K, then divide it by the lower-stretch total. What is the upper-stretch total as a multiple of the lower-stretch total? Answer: 0.95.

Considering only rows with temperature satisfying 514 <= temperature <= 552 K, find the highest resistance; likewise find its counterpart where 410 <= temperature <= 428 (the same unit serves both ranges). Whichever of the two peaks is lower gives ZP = 95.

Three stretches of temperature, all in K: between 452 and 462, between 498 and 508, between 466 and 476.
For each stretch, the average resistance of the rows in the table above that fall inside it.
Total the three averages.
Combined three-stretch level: 270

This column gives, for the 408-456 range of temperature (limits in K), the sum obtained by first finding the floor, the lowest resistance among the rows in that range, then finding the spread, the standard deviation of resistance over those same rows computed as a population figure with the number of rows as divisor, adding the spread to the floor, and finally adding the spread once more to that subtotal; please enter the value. 91.2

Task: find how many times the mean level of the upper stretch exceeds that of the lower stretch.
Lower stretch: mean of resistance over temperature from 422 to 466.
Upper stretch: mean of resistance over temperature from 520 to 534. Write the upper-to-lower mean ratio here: 0.991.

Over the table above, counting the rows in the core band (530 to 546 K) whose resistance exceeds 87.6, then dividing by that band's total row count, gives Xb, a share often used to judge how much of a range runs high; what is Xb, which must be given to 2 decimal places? 0.25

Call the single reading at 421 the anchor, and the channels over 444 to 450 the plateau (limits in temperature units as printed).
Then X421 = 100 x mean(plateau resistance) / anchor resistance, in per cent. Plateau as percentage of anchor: 101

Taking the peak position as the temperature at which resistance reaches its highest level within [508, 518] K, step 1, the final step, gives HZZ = 517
